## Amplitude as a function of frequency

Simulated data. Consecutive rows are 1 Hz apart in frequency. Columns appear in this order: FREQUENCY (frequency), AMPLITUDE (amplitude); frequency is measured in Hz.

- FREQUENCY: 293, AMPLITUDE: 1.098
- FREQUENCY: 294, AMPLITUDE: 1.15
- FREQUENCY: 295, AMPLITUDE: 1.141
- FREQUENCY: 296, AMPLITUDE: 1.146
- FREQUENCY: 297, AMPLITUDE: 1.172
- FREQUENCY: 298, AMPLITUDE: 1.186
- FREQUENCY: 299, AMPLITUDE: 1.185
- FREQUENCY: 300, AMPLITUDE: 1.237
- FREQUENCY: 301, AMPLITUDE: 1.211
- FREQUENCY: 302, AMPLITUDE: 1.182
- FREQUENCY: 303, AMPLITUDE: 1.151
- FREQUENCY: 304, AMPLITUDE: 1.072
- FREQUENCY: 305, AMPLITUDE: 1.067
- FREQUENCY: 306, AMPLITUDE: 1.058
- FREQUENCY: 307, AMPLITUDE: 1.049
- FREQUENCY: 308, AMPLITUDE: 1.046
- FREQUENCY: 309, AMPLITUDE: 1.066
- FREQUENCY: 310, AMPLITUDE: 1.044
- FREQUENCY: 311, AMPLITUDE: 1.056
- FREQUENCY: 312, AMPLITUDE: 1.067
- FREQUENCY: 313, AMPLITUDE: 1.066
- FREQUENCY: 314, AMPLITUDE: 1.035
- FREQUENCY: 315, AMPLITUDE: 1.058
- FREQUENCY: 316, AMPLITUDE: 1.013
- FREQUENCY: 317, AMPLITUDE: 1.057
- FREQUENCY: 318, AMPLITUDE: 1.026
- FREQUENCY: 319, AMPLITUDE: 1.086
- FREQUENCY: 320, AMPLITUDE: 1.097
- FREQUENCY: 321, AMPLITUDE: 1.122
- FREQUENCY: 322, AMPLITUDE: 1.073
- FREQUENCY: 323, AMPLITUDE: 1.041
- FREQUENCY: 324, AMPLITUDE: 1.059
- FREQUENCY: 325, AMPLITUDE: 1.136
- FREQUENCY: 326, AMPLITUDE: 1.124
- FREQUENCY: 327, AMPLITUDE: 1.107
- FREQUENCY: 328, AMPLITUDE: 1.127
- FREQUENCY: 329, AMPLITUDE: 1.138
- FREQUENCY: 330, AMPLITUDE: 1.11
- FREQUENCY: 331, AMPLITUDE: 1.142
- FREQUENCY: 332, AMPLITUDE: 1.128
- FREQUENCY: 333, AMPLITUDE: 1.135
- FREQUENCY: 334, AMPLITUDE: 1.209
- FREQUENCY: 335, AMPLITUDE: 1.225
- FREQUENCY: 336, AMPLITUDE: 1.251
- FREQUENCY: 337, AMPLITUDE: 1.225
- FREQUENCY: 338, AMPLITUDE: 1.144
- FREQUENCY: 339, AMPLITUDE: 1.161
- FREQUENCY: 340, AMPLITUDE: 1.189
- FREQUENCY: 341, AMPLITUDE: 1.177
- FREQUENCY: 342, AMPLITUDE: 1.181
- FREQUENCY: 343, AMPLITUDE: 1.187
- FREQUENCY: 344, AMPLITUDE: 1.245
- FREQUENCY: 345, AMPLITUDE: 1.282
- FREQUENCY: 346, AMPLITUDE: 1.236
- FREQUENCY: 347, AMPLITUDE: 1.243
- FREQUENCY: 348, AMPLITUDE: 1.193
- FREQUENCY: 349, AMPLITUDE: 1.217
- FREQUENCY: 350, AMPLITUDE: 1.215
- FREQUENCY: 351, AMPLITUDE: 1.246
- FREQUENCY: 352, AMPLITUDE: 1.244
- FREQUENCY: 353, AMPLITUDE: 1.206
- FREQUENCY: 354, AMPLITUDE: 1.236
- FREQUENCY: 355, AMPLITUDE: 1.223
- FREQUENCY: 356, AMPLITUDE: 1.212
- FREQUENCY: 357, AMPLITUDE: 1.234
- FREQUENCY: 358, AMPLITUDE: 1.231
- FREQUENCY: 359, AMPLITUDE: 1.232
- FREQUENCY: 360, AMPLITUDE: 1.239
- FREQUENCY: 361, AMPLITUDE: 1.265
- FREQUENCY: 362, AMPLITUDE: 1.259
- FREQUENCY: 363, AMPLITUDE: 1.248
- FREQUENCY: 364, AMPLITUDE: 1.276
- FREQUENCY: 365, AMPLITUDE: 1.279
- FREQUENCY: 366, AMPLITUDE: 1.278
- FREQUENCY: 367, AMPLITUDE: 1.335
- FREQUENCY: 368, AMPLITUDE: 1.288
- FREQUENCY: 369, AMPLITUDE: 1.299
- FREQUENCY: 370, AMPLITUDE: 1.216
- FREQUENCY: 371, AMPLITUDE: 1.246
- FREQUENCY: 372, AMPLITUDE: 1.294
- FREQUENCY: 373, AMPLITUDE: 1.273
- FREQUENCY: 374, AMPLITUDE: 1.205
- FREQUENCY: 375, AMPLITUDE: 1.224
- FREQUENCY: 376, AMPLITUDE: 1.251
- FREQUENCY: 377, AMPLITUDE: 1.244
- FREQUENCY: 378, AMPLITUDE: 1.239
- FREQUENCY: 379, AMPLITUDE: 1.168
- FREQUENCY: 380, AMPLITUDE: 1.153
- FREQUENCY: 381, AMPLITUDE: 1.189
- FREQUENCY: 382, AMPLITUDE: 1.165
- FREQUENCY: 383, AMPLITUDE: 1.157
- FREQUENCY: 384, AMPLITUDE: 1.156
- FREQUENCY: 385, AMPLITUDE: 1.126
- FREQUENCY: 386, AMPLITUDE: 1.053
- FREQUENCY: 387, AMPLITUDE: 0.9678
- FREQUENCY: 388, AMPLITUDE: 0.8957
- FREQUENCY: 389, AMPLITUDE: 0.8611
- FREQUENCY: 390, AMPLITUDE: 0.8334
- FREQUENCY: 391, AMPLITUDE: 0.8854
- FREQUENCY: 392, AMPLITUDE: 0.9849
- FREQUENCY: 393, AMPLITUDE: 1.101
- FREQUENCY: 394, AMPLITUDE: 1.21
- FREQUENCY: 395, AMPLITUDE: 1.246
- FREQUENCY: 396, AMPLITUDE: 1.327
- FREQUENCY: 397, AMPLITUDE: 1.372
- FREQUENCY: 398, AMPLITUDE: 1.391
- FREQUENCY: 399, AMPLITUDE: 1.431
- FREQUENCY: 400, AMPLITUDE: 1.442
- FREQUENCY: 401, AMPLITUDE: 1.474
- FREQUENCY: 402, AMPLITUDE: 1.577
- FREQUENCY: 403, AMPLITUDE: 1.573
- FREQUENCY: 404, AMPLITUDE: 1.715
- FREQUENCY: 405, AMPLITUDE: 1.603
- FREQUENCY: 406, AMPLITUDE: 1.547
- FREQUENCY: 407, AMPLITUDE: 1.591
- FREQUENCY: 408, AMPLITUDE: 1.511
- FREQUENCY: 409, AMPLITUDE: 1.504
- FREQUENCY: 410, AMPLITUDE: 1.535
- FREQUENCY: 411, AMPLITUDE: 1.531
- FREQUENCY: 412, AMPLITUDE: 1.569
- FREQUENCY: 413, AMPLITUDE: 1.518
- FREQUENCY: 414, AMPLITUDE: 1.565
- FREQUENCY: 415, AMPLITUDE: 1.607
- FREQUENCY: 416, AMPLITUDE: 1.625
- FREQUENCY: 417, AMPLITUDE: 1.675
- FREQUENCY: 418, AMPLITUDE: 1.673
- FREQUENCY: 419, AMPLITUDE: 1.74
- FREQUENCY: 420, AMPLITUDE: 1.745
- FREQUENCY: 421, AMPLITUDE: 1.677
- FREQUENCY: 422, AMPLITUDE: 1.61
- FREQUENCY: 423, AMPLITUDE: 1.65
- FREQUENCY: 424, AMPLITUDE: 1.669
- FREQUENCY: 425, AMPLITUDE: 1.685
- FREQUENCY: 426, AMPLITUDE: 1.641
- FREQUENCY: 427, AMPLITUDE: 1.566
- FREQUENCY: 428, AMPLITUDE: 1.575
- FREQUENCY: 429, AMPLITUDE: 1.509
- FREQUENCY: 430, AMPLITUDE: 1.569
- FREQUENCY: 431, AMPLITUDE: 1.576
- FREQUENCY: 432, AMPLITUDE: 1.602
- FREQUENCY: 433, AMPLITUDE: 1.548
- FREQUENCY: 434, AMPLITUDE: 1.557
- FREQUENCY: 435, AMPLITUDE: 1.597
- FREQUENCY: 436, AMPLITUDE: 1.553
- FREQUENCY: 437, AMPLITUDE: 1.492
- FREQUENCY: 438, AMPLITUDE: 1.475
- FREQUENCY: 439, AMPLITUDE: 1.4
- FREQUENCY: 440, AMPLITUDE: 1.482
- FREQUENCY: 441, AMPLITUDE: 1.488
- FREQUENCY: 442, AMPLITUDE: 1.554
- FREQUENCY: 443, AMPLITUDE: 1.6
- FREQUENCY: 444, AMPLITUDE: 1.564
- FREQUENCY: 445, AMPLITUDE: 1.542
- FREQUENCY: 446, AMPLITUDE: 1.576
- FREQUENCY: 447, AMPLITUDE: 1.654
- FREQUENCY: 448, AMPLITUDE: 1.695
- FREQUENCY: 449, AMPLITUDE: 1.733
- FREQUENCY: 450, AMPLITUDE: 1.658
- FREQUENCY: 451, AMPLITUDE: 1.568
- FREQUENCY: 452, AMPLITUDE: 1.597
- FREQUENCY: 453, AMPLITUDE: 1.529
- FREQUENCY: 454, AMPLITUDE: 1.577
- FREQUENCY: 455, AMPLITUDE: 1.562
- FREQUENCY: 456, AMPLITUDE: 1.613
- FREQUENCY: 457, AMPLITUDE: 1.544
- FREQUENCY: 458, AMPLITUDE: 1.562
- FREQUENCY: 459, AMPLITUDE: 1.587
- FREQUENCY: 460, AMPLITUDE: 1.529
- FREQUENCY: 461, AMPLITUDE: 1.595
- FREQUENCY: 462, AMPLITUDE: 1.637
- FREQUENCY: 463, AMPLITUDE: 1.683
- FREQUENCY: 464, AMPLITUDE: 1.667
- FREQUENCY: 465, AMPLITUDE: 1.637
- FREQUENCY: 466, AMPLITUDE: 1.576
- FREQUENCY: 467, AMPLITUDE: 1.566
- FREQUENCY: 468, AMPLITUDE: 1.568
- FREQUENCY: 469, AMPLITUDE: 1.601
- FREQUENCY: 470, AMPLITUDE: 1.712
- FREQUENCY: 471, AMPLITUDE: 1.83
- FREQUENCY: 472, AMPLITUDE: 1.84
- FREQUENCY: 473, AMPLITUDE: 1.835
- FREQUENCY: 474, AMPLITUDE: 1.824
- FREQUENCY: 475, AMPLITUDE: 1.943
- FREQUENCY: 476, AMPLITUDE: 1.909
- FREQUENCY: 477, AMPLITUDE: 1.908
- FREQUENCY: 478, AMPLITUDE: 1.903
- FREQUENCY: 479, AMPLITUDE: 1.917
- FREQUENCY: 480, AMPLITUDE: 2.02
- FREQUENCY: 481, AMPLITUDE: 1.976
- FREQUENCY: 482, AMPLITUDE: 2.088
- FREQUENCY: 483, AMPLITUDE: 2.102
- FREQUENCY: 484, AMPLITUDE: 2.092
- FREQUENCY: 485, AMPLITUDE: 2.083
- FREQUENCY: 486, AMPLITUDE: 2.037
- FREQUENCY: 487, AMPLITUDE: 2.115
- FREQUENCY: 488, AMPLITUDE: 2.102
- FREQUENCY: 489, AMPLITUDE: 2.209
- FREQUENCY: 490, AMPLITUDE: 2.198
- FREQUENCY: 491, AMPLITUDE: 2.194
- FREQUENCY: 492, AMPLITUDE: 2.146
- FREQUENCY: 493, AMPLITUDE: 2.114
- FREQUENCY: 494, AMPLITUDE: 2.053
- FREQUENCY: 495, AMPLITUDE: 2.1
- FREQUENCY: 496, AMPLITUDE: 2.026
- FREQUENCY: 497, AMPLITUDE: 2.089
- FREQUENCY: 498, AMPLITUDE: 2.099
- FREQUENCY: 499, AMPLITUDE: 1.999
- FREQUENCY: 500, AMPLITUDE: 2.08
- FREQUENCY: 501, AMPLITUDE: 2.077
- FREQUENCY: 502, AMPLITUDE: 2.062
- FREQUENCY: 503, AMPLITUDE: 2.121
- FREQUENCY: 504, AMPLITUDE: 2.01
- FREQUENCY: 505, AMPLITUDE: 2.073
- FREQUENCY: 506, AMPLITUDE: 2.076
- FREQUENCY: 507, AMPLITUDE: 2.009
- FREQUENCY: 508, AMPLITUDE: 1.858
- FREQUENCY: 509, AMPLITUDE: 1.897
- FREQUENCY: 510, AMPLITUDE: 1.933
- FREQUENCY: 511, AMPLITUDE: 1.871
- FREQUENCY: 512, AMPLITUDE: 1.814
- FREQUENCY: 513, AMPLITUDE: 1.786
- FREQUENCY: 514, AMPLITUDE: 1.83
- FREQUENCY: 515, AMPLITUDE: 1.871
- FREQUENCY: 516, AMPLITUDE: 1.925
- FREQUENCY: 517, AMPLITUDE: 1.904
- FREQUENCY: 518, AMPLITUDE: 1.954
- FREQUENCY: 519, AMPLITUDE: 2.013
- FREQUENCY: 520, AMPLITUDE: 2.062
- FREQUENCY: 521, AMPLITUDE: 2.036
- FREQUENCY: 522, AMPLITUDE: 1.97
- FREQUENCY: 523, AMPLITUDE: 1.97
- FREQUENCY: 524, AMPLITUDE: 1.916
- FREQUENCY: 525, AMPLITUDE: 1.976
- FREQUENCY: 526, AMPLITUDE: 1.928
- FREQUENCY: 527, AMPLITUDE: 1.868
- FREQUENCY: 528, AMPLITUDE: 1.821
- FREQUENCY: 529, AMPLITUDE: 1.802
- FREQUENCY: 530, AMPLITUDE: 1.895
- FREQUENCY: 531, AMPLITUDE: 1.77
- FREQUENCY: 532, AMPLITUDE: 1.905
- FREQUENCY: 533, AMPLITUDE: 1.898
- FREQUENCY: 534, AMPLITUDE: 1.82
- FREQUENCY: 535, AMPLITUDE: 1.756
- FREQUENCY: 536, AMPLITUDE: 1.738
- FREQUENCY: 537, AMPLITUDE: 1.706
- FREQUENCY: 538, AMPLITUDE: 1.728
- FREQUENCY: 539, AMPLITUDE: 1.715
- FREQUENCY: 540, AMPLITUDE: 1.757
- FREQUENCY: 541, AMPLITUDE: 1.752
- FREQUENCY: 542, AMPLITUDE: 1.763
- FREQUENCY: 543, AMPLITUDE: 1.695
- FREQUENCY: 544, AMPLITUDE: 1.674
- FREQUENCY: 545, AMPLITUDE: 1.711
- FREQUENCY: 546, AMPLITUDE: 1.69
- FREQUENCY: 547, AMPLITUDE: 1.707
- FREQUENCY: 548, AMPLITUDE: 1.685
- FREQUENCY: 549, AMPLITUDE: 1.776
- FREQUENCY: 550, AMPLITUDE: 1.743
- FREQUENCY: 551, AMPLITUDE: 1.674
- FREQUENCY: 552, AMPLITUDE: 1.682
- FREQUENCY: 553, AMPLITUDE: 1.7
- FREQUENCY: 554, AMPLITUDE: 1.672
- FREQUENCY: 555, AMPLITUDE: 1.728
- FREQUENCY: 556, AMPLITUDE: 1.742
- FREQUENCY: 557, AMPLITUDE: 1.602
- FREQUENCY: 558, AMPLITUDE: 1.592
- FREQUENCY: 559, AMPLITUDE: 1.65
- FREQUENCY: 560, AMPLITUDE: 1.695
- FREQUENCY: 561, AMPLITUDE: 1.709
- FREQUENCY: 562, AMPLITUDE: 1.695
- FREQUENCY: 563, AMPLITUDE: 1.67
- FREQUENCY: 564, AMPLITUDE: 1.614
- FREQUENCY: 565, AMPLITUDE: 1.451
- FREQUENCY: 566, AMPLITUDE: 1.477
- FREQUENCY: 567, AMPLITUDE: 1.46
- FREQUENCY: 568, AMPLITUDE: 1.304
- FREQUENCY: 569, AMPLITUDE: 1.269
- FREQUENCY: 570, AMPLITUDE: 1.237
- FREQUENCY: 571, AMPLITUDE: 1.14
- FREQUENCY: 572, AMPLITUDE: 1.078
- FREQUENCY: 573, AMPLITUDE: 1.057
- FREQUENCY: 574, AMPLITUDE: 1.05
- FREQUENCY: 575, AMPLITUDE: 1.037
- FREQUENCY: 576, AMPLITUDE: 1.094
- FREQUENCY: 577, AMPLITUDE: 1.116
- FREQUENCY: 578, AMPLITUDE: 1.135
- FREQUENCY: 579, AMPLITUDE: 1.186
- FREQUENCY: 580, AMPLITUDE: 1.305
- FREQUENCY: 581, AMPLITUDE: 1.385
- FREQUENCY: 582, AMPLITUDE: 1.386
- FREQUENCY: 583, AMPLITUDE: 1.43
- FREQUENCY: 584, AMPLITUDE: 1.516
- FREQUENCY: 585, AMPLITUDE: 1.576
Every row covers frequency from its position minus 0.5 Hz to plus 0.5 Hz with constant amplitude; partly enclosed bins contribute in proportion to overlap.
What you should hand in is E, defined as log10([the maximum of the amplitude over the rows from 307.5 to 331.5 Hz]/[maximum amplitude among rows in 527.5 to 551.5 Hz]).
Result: -0.22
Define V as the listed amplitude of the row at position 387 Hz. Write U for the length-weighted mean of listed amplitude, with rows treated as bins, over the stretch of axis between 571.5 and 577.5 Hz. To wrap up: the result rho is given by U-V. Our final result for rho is 0.10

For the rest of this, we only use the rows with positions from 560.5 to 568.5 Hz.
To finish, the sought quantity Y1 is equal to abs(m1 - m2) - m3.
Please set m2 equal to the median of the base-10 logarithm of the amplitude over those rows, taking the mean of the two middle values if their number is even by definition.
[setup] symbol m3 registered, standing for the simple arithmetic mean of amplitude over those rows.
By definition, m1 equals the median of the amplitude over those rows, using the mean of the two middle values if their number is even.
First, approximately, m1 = 1.55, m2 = 0.19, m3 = 1.5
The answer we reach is -0.19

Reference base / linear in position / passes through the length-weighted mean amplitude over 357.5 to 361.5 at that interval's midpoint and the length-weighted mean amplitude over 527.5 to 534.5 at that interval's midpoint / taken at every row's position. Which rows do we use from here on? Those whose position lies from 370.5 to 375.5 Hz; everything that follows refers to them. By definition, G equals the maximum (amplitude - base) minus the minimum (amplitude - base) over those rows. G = 0.10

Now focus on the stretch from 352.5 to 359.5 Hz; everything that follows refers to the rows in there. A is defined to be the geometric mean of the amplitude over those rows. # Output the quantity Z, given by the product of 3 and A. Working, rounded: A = 1.22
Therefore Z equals 3.67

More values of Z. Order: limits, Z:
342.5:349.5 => 3.69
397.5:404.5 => 4.53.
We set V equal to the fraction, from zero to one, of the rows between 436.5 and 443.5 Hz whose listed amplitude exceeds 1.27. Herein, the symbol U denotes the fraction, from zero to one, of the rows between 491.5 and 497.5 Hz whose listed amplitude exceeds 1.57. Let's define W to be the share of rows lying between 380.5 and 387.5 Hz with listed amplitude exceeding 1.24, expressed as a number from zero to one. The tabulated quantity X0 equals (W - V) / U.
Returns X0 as -1.00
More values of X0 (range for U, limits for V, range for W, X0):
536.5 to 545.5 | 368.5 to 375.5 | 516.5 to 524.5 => 0.57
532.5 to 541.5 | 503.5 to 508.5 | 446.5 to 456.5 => 0.00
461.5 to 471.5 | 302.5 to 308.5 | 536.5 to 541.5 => 1.25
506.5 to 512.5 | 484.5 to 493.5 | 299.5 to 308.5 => -1.00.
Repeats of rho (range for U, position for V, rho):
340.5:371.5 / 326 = 0.12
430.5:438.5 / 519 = -0.46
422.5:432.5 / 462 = -0.03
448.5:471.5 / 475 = -0.33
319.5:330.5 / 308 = 0.06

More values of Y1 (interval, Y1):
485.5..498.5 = -0.33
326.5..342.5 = -0.07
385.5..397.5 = -0.05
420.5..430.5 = -0.20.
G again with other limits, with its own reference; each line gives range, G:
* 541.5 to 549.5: 0.10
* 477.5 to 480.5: 0.11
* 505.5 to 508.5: 0.23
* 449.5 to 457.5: 0.14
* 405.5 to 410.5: 0.09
